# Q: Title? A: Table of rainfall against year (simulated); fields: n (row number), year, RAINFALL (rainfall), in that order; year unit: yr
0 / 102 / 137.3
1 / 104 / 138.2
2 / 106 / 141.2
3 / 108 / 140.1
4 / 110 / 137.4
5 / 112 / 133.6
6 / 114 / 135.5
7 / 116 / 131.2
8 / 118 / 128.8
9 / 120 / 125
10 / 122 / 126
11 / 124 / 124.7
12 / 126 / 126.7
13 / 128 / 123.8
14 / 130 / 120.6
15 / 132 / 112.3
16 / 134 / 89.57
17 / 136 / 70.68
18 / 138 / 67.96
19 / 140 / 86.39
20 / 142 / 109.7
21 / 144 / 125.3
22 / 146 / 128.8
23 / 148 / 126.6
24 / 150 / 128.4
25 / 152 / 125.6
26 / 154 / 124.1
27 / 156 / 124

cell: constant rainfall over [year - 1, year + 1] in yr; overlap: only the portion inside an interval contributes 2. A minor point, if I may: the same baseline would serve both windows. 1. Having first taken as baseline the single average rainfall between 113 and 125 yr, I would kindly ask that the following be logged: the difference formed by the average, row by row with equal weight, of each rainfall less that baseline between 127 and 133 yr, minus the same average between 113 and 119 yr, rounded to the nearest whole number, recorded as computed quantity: -13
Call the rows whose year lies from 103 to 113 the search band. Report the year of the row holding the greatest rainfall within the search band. 106 yr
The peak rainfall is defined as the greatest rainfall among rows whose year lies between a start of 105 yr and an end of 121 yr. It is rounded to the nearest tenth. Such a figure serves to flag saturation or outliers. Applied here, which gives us 141.2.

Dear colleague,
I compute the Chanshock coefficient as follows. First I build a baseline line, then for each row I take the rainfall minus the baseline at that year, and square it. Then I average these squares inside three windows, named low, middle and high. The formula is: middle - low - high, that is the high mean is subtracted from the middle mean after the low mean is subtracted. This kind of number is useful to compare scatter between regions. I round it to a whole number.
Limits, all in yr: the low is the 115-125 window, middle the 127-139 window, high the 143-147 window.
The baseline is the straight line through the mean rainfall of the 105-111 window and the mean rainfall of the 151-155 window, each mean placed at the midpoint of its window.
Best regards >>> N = 1538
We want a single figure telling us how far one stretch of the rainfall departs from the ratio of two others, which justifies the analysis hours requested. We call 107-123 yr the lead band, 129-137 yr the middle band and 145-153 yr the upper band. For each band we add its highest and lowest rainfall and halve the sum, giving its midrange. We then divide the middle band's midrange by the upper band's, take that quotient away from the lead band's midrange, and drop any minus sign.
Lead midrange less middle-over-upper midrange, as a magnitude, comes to 132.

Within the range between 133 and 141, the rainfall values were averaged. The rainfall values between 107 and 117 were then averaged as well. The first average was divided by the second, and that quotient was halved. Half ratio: 0.29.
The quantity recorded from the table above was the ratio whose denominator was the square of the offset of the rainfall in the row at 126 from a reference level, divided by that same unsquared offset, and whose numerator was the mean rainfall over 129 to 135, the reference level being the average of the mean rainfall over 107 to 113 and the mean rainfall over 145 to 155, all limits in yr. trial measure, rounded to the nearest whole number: -21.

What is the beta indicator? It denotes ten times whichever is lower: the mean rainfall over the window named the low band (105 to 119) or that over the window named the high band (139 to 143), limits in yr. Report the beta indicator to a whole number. 980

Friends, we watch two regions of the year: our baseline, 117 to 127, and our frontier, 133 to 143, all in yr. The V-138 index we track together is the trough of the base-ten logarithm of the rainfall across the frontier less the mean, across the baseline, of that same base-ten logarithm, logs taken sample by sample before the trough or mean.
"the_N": -0.27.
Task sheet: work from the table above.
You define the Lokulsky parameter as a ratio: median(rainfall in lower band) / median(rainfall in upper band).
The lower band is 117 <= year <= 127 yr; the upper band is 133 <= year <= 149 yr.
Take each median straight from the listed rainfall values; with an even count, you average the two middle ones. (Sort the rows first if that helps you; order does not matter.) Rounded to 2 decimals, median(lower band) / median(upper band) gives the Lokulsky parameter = 1.26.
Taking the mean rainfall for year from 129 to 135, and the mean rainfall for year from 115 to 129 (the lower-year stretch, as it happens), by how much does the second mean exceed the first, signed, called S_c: 19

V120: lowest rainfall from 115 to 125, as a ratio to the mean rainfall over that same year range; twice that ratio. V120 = 1.96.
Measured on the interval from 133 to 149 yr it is 1.35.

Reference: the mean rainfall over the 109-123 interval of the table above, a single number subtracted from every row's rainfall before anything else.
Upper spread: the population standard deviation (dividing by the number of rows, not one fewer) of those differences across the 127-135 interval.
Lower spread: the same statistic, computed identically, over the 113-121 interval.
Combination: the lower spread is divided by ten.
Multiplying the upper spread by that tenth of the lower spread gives 5.1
